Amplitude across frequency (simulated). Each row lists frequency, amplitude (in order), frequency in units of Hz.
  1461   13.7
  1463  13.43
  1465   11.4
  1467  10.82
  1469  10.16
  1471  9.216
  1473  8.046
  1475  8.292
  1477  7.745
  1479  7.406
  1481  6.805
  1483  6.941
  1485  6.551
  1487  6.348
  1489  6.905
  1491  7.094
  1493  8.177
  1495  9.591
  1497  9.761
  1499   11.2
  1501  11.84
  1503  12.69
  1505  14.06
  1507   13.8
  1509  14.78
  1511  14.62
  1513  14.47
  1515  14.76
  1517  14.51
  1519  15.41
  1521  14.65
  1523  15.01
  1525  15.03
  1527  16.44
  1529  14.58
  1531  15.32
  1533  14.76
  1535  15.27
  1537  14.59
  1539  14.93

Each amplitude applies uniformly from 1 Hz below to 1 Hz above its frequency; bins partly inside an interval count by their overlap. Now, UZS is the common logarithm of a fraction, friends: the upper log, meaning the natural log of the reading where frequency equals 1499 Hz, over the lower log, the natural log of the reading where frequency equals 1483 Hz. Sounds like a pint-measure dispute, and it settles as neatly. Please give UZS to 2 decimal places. 0.10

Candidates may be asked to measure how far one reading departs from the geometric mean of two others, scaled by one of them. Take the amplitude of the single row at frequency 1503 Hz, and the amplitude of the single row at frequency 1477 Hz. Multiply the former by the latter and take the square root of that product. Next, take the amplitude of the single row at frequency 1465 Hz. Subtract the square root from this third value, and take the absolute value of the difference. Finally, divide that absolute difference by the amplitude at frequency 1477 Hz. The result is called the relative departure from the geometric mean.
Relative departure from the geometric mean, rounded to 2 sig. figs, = 0.19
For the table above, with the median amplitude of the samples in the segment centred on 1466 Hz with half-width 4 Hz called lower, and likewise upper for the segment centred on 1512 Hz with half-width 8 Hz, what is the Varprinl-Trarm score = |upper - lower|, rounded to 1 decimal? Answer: 3.5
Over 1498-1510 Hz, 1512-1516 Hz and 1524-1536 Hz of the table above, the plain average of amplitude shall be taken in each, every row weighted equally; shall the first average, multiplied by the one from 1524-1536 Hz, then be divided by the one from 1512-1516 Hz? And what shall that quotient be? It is 13.6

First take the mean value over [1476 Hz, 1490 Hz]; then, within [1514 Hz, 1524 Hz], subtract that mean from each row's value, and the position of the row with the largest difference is 1519 Hz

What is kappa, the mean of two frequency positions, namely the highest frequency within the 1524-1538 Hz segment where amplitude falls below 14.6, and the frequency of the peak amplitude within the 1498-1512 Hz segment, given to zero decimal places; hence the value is 1523 Hz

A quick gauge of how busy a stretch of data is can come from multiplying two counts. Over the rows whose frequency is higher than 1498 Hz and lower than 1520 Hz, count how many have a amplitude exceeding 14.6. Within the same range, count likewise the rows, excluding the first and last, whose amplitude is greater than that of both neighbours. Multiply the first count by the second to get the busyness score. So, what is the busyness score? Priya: 12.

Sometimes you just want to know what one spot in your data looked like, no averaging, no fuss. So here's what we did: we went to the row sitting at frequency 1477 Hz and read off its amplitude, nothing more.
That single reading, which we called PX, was 7.745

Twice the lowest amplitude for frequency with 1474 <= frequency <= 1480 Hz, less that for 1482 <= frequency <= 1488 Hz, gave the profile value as 8.5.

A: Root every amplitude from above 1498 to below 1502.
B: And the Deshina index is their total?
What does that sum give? 6.8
